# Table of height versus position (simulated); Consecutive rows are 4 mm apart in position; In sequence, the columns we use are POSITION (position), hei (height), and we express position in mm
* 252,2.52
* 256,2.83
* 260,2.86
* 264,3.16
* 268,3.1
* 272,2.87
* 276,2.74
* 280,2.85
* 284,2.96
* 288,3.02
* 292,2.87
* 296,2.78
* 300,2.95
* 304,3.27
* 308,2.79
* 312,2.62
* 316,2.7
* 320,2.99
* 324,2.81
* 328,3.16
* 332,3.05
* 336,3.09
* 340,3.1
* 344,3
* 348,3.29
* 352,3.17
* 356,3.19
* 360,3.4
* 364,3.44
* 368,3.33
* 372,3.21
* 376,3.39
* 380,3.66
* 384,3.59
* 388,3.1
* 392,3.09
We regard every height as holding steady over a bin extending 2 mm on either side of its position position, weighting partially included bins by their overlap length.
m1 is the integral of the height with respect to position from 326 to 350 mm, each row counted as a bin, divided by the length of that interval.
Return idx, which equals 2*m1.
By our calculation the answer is 6.23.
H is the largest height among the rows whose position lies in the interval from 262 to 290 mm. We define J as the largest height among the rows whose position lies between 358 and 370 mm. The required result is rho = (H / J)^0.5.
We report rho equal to 0.96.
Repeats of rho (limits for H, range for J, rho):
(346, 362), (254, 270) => 1.04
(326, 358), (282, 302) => 1.04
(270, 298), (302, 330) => 0.96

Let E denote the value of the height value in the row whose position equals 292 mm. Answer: 2.87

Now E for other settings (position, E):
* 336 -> 3.09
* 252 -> 2.52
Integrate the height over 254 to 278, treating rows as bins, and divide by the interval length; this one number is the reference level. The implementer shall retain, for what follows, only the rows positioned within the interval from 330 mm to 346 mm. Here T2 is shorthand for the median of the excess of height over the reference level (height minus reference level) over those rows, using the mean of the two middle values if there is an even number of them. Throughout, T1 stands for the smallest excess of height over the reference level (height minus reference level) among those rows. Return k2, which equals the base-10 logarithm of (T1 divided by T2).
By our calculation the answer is -0.29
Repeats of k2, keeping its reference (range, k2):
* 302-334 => 1.06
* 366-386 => -0.21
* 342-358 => -0.54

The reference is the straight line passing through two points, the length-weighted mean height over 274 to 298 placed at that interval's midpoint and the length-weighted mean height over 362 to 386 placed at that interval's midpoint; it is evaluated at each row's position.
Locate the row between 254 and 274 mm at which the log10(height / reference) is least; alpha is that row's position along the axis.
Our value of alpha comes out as 272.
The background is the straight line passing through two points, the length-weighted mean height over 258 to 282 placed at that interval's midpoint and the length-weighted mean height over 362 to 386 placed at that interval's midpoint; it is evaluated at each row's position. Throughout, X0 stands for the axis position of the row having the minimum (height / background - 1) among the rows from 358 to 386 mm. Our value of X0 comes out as 372 mm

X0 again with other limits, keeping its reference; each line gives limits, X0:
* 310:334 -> 312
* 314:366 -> 316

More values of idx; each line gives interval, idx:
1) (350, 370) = 6.61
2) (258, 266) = 6.02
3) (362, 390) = 6.78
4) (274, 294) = 5.78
